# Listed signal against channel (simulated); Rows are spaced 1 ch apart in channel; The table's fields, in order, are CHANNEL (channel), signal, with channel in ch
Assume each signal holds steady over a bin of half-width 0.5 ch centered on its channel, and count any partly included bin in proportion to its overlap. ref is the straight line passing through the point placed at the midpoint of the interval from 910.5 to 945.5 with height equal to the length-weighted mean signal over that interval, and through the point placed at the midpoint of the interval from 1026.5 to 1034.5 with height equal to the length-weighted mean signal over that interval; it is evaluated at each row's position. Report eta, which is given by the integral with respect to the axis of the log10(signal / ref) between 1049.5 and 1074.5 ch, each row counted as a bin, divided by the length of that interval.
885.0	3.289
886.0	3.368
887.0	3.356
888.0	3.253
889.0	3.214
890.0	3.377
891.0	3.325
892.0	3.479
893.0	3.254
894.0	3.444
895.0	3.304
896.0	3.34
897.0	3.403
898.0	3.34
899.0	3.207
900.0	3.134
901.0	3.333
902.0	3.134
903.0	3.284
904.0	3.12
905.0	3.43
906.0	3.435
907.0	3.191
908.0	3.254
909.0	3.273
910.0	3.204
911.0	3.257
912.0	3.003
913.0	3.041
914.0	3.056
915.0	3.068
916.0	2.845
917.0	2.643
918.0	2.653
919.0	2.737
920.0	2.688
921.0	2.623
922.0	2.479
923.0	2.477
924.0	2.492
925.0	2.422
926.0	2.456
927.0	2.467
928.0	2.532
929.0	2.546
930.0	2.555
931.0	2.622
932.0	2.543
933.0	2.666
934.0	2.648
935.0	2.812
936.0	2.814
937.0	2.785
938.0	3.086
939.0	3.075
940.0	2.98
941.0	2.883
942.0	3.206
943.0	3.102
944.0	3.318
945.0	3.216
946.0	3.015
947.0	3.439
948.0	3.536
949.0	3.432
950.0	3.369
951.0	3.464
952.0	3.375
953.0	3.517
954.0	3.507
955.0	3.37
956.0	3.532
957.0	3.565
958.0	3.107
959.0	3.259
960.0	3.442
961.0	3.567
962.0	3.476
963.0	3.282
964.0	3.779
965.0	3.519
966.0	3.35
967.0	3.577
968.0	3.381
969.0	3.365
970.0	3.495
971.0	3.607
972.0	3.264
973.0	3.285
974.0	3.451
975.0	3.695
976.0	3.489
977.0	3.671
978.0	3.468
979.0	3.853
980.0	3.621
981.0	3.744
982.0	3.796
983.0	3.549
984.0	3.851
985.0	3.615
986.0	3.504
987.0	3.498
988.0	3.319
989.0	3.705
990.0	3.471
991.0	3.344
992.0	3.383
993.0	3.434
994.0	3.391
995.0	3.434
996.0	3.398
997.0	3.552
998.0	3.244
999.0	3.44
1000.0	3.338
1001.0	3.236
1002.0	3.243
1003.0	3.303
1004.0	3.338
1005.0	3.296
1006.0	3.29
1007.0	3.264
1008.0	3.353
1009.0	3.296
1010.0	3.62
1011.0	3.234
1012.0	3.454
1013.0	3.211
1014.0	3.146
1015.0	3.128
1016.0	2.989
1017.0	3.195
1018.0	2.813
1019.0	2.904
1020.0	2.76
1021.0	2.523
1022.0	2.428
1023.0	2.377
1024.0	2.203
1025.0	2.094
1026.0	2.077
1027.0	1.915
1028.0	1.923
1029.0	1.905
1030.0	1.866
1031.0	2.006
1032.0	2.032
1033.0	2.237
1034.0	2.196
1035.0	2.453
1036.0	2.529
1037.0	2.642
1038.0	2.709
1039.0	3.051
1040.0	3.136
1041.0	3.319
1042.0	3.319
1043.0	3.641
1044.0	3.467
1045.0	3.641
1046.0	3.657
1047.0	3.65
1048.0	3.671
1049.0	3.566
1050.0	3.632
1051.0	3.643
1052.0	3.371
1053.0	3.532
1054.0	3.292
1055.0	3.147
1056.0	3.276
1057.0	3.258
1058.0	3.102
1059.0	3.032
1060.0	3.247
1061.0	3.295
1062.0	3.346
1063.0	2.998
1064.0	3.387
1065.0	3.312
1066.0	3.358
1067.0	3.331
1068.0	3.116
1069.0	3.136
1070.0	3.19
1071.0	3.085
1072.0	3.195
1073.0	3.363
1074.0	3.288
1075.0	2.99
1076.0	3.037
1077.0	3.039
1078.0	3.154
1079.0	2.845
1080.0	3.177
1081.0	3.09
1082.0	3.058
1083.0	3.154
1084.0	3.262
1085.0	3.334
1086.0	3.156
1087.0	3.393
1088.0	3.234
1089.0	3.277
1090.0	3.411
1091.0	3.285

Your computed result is 0.27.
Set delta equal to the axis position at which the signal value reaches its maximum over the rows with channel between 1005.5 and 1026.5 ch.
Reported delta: 1010.0 ch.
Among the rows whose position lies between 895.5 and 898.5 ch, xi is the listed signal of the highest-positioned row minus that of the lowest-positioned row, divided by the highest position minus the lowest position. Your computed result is 0.000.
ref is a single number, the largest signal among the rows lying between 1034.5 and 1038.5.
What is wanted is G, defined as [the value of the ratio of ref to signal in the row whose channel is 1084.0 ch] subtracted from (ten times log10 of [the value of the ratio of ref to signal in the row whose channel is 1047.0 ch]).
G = -2.13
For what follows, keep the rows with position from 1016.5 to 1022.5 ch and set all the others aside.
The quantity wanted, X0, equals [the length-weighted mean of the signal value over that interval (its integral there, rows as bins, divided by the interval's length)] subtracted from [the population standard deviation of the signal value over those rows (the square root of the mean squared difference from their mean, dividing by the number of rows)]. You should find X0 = -2.52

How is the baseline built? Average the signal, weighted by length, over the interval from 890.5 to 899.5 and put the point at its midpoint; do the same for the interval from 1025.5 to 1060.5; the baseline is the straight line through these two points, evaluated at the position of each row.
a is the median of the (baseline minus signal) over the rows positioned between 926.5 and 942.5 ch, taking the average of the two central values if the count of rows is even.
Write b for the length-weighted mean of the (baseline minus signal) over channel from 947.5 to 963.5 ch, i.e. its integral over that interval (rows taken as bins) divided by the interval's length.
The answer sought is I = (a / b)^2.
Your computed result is 4.4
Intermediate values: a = 0.51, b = -0.24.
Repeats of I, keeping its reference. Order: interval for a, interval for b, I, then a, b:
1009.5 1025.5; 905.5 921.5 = 0.1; 0.07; 0.30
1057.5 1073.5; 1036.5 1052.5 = 0.6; -0.34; -0.44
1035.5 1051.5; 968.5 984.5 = 1.7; -0.58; -0.45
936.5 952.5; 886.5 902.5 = 0.0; 0.00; 0.04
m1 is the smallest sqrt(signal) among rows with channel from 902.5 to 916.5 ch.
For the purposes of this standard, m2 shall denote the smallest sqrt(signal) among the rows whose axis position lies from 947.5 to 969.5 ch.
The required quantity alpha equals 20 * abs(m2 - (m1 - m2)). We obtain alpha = 36.8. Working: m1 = 1.69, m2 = 1.76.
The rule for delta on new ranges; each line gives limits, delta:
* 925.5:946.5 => 944.0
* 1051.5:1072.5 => 1053.0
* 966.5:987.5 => 979.0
